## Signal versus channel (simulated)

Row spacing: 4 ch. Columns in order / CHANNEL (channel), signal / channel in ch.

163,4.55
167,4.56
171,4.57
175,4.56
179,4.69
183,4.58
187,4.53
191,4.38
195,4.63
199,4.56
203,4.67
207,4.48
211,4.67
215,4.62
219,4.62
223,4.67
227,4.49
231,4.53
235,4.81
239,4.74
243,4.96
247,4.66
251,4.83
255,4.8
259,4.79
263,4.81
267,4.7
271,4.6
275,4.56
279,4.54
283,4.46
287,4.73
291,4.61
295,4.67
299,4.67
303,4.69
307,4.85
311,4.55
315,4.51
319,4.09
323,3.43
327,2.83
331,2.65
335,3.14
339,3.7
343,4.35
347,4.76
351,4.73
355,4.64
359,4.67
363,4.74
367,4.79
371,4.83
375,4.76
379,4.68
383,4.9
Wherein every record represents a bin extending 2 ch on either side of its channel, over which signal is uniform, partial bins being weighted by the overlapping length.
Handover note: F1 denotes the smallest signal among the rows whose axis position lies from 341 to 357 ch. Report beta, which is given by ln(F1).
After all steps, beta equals 1.47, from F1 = 4.35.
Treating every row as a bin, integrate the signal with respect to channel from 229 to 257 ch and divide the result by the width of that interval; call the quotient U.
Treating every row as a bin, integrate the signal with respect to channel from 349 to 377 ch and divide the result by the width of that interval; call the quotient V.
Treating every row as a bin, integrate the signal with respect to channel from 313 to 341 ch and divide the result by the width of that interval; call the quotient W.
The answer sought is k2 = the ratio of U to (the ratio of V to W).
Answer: 3.5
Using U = 4.76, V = 4.74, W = 3.48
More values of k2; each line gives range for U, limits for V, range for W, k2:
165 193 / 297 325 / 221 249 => 4.9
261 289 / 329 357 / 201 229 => 5.3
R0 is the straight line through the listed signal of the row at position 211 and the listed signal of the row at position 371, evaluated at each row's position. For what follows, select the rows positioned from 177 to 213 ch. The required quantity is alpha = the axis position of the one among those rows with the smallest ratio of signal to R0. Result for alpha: 191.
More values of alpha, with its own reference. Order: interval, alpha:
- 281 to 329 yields 327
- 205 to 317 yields 283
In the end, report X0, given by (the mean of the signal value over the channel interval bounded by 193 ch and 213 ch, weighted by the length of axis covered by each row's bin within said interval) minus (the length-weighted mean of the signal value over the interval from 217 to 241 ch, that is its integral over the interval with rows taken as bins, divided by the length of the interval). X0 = -0.04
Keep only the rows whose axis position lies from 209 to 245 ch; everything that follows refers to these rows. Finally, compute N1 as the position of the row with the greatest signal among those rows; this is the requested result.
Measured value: 243 ch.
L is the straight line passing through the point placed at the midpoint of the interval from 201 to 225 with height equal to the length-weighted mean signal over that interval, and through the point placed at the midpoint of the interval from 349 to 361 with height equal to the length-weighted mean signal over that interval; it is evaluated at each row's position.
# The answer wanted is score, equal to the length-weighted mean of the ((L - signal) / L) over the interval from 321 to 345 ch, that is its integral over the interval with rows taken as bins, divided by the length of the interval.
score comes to 0.28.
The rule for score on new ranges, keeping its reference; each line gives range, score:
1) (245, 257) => -0.03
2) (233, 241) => -0.03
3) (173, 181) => 0.00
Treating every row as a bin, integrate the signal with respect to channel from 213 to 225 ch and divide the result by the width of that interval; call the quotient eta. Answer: 4.64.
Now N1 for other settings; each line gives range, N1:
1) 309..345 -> 311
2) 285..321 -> 307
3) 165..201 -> 179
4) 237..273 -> 243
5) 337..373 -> 371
